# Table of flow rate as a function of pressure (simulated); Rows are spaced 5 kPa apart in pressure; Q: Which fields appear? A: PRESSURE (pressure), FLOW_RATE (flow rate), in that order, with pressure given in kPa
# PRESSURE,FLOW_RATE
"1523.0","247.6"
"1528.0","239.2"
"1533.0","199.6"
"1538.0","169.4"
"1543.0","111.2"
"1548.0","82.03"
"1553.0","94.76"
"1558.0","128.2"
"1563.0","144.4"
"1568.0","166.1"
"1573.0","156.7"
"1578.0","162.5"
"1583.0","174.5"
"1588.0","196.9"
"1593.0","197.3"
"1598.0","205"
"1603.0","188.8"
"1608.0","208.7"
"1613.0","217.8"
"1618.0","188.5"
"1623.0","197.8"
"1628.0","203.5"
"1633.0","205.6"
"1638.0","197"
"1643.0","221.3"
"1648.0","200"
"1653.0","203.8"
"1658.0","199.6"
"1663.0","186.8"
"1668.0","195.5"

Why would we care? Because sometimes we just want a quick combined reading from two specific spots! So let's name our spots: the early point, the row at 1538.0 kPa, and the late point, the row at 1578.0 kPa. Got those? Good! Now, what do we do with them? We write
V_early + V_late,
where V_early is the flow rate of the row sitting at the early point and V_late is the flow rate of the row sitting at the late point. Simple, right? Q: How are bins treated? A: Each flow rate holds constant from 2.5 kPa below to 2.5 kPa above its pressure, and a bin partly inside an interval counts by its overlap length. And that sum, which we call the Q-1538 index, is 332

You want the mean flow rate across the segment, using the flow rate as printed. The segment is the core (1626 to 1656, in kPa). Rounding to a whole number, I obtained 205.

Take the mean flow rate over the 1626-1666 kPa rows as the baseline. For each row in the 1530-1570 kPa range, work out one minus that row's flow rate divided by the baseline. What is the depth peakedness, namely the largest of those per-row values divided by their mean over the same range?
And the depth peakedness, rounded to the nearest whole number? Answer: 2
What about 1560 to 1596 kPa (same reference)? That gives 2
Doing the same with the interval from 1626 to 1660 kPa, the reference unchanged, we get -2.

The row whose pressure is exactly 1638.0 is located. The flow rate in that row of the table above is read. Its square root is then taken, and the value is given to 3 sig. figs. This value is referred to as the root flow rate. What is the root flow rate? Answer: 14.0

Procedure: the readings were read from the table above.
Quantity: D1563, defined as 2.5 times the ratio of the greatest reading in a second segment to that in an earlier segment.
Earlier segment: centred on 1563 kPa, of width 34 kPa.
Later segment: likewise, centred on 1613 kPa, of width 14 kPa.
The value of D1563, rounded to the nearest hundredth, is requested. 3.28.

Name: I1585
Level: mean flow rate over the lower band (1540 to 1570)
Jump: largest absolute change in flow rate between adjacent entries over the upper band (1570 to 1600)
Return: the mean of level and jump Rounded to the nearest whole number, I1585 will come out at 72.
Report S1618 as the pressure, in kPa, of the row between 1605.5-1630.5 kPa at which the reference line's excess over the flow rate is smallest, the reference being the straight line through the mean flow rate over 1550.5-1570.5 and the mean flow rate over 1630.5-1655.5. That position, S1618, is 1613.0 kPa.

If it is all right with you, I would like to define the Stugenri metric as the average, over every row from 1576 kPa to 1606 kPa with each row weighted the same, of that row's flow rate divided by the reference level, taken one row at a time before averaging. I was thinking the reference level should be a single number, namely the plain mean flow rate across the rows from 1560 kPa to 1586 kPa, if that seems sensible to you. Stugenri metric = 1.17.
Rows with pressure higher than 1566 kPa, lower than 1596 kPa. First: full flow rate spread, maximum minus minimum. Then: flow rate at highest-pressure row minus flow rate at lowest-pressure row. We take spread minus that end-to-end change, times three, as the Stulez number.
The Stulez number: 28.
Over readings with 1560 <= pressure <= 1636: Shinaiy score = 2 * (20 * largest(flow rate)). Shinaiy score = 8712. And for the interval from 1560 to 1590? 7876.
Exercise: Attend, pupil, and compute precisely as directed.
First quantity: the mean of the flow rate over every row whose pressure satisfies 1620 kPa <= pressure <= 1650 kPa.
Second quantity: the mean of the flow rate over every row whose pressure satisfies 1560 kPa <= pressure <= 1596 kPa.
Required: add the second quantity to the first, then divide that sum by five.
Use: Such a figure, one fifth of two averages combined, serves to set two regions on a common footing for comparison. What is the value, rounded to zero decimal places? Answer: 75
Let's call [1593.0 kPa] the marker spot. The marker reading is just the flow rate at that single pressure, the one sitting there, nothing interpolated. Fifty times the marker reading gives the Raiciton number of 9865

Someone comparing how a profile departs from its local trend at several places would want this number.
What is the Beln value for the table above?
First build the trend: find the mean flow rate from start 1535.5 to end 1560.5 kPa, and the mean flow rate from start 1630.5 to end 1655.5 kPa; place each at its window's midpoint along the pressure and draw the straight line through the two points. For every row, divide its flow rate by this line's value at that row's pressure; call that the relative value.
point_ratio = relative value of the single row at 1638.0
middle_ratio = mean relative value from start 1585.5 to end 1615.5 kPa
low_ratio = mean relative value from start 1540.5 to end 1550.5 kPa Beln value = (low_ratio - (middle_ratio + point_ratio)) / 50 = -0.027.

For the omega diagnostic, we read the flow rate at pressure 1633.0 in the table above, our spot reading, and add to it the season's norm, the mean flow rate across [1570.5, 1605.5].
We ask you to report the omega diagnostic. 389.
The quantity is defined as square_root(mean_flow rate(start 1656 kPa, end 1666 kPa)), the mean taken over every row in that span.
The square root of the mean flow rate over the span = 13.9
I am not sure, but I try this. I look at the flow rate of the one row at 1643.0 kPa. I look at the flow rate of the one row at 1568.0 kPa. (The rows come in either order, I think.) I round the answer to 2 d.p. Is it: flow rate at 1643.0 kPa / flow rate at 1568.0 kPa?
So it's 1.33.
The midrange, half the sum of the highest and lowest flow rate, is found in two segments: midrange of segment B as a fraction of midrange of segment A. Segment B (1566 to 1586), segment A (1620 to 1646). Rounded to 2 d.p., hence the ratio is 0.79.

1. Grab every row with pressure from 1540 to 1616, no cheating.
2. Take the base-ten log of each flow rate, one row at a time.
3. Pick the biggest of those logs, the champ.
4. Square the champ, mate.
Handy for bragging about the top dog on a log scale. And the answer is 5.47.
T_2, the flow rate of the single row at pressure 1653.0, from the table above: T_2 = 203.8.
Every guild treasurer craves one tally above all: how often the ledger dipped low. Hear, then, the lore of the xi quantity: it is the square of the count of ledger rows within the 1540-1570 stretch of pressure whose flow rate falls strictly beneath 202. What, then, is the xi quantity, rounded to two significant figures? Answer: 36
